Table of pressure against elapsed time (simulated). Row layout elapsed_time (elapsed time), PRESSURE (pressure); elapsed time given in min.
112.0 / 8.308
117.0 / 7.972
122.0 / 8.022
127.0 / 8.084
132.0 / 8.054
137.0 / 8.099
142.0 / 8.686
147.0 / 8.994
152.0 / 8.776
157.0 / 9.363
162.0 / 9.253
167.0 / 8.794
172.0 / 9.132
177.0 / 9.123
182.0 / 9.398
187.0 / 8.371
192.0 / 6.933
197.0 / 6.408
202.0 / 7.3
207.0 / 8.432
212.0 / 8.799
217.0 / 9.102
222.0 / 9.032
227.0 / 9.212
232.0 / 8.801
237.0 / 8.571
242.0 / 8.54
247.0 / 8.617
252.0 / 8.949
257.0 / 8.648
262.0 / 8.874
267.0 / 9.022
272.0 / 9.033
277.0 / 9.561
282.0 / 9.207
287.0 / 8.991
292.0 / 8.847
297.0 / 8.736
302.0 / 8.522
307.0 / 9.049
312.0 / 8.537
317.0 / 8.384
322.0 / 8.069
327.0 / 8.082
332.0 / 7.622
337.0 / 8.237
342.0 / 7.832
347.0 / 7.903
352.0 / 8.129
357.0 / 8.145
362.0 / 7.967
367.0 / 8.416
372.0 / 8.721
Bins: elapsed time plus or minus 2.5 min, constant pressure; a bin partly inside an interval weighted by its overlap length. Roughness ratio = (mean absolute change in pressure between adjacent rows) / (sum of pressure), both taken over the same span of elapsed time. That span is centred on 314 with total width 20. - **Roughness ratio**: 0.010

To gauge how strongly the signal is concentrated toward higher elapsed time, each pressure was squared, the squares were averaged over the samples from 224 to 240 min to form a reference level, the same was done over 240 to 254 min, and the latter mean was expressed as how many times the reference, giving 0.96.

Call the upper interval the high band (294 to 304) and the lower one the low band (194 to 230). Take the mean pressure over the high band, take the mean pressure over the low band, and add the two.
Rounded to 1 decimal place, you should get 17.0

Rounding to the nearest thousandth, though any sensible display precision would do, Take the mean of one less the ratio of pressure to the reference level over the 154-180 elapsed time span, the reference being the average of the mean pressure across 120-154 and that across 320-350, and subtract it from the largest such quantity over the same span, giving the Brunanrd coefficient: 0.041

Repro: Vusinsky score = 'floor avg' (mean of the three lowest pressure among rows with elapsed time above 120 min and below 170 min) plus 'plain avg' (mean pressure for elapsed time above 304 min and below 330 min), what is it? 16.5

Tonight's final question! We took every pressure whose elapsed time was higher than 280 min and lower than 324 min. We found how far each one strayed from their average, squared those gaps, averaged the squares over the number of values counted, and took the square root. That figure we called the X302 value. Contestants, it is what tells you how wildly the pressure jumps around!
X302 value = 0.3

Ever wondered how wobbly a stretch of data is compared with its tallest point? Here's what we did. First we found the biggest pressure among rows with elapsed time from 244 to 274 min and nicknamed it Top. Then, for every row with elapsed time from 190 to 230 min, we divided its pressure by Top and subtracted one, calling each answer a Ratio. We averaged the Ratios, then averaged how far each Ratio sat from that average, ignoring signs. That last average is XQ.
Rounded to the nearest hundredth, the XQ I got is 0.11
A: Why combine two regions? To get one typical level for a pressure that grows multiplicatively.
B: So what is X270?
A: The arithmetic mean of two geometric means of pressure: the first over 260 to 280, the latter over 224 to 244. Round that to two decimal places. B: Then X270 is 8.95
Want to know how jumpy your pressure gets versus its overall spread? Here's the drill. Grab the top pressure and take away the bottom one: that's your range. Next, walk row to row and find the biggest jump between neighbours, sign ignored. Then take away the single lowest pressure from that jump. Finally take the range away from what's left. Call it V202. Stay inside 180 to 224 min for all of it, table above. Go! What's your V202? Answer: -8.0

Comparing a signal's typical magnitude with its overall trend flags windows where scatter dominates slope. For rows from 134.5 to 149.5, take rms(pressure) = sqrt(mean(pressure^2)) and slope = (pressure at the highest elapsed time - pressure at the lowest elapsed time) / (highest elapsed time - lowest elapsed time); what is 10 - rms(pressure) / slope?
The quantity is -86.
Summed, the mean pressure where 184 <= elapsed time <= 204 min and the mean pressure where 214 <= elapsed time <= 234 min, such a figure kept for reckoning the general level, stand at 16.3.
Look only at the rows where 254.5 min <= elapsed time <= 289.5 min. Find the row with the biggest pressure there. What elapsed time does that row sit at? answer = 277.0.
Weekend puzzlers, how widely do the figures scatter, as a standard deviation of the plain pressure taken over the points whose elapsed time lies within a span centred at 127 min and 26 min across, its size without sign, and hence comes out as 0.05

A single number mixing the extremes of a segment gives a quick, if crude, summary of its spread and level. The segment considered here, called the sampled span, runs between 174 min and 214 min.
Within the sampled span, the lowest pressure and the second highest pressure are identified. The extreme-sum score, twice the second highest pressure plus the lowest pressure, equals 24.7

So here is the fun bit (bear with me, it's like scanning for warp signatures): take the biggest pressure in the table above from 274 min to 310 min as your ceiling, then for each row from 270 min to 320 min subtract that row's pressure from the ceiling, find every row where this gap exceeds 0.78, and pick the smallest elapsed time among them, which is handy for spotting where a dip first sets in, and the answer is 297.0 min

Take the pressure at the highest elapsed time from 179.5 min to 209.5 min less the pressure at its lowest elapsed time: -1.0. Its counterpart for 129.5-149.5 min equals 0.9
